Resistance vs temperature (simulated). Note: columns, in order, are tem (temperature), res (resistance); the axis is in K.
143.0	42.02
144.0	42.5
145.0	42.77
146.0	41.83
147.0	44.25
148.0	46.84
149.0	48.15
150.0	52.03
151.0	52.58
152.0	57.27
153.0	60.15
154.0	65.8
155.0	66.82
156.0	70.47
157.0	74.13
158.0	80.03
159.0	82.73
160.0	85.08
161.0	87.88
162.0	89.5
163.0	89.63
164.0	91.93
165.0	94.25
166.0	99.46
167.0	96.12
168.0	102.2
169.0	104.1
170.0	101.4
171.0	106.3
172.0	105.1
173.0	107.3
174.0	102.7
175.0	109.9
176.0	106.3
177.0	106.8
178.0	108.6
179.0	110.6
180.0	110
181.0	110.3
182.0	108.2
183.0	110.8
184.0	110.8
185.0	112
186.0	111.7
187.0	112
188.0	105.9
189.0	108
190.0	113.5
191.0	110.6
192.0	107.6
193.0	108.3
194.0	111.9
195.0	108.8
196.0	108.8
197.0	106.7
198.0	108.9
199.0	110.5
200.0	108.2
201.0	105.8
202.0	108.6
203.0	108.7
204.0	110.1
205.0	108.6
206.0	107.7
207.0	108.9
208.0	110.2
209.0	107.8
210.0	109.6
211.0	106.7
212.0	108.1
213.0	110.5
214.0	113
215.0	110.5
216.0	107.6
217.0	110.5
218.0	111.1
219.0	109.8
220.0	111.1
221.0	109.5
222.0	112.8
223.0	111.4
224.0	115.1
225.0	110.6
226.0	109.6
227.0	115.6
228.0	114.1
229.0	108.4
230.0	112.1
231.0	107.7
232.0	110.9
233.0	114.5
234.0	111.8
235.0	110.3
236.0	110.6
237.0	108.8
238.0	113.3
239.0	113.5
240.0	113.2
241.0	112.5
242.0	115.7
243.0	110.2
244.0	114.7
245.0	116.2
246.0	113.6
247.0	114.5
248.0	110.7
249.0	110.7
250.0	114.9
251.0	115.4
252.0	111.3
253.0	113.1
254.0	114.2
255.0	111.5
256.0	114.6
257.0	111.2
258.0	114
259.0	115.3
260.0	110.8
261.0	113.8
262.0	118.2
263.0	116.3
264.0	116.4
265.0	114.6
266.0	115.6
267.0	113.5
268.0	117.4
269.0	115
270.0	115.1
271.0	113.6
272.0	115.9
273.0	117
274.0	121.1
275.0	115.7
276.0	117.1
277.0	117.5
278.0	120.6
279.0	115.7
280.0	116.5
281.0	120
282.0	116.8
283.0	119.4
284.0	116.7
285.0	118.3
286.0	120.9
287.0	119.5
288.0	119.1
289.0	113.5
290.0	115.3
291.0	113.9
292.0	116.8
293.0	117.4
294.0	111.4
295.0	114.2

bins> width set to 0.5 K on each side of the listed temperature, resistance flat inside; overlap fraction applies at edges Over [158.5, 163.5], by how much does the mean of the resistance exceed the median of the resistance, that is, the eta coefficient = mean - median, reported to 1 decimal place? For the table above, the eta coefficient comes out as -0.9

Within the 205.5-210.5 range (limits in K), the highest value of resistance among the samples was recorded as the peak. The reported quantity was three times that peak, 331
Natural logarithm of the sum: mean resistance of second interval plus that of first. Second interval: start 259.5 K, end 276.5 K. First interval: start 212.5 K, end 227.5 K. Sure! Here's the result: 5.42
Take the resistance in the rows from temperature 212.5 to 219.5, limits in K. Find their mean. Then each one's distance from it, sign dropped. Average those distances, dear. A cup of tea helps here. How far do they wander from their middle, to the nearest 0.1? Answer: 1.0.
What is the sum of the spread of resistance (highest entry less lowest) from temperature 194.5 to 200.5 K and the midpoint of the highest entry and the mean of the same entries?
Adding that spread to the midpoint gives 113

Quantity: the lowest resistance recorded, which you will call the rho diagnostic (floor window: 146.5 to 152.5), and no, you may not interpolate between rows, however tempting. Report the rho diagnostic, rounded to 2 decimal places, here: 44.25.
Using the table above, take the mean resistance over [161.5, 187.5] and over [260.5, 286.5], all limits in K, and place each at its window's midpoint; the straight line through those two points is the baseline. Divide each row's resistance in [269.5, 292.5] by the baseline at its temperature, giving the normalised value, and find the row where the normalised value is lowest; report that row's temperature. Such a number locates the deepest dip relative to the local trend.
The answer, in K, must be 289.0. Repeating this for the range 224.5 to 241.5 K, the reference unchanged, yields 231.0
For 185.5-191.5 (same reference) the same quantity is 188.0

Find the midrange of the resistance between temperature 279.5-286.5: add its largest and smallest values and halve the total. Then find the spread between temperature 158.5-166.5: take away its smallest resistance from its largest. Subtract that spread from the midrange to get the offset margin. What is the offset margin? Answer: 102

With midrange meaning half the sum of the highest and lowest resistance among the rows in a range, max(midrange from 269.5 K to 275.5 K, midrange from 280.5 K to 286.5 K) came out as 119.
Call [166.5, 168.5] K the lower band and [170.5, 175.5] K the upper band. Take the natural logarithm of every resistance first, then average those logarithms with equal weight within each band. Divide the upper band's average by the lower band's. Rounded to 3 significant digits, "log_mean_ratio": 1.02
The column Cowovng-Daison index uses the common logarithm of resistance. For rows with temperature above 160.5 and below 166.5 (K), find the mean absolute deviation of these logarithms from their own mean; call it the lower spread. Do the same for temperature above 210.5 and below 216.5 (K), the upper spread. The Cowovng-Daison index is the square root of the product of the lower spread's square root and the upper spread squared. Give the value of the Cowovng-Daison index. 0.0027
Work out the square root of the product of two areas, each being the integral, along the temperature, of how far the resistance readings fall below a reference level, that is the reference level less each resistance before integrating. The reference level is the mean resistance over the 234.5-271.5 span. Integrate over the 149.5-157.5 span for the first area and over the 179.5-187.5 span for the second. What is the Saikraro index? 98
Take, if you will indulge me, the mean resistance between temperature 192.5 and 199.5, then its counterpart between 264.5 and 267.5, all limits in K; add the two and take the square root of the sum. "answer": 15.0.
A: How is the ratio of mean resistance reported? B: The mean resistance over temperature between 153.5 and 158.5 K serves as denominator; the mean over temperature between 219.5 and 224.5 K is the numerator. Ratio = 1.6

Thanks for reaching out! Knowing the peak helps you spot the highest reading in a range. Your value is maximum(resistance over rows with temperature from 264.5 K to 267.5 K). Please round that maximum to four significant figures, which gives 115.6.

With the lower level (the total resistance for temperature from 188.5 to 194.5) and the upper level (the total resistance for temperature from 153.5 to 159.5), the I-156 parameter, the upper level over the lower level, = 0.667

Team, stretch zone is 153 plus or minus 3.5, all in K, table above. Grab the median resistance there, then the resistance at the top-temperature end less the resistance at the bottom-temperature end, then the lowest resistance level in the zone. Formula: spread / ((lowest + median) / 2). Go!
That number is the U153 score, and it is 0.329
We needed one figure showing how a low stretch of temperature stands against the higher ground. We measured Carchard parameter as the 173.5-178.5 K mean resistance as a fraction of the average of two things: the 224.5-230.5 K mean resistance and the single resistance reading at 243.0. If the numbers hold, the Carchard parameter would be 1.0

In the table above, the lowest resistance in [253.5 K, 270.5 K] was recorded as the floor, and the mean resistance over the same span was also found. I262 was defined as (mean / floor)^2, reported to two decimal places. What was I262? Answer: 1.07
